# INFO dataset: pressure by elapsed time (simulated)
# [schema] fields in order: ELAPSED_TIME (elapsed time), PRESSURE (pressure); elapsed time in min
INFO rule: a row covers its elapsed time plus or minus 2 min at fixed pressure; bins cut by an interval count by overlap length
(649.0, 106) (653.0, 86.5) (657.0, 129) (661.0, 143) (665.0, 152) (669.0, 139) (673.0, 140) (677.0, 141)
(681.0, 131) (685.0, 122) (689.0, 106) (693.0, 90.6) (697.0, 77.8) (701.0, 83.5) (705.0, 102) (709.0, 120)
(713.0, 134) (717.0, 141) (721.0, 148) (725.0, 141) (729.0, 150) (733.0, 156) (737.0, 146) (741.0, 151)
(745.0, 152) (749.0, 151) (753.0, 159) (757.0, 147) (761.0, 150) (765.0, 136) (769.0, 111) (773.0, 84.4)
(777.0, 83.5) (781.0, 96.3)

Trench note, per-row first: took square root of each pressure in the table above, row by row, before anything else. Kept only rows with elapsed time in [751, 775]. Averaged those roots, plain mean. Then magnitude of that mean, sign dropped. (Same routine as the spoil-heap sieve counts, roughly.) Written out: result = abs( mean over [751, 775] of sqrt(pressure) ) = 11.4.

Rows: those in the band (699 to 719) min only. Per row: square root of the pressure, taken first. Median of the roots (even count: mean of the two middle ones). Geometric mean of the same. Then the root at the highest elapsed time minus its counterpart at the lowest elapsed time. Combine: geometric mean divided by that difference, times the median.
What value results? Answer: 43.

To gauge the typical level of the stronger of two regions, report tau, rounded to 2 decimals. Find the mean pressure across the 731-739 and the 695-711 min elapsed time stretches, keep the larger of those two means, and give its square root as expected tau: 12.29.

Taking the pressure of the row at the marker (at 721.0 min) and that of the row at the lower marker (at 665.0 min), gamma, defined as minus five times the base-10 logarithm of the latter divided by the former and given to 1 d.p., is -0.1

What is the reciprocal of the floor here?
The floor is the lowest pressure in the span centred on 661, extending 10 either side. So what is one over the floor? 0.0116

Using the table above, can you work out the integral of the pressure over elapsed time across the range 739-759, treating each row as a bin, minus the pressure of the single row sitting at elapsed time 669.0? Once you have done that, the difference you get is 2901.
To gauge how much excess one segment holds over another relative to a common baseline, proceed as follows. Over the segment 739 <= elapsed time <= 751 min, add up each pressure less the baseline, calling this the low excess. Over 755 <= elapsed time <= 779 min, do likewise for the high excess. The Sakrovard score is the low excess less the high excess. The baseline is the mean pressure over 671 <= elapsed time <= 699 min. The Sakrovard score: 89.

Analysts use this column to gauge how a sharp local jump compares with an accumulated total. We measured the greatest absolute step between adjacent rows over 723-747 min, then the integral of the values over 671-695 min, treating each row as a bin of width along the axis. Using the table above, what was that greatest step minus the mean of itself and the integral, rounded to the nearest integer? -1456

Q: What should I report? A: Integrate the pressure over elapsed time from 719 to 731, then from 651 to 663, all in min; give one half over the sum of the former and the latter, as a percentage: 0.0157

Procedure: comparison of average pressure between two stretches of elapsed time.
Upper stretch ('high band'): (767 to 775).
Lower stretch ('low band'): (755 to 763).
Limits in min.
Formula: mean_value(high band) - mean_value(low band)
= -51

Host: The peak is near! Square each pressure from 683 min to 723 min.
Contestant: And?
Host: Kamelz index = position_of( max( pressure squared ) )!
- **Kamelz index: 721.0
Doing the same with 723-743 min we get 733.0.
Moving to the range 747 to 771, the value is 753.0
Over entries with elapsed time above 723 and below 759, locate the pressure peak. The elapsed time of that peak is 753.0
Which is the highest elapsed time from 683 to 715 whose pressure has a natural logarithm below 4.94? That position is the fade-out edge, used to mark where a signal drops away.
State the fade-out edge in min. 713.0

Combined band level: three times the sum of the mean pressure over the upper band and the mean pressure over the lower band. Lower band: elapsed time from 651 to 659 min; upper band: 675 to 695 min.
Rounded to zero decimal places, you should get 678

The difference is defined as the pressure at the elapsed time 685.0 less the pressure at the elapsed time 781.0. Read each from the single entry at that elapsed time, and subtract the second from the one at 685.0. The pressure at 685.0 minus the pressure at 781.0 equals 26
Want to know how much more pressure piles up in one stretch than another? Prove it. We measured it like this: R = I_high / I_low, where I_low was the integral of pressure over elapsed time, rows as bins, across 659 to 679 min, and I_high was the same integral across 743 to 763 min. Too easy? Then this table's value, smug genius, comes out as 1.06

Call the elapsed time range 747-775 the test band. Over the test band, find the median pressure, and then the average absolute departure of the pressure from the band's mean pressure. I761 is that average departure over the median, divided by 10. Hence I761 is 0.014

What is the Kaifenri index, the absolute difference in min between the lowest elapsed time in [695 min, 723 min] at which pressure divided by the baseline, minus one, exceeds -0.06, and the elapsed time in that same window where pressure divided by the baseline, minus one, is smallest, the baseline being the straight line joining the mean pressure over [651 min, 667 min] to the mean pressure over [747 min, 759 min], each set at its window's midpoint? 16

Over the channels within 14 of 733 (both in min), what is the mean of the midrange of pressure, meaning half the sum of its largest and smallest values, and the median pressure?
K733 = 149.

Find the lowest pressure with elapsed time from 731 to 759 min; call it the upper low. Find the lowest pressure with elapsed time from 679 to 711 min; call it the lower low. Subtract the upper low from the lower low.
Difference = -68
